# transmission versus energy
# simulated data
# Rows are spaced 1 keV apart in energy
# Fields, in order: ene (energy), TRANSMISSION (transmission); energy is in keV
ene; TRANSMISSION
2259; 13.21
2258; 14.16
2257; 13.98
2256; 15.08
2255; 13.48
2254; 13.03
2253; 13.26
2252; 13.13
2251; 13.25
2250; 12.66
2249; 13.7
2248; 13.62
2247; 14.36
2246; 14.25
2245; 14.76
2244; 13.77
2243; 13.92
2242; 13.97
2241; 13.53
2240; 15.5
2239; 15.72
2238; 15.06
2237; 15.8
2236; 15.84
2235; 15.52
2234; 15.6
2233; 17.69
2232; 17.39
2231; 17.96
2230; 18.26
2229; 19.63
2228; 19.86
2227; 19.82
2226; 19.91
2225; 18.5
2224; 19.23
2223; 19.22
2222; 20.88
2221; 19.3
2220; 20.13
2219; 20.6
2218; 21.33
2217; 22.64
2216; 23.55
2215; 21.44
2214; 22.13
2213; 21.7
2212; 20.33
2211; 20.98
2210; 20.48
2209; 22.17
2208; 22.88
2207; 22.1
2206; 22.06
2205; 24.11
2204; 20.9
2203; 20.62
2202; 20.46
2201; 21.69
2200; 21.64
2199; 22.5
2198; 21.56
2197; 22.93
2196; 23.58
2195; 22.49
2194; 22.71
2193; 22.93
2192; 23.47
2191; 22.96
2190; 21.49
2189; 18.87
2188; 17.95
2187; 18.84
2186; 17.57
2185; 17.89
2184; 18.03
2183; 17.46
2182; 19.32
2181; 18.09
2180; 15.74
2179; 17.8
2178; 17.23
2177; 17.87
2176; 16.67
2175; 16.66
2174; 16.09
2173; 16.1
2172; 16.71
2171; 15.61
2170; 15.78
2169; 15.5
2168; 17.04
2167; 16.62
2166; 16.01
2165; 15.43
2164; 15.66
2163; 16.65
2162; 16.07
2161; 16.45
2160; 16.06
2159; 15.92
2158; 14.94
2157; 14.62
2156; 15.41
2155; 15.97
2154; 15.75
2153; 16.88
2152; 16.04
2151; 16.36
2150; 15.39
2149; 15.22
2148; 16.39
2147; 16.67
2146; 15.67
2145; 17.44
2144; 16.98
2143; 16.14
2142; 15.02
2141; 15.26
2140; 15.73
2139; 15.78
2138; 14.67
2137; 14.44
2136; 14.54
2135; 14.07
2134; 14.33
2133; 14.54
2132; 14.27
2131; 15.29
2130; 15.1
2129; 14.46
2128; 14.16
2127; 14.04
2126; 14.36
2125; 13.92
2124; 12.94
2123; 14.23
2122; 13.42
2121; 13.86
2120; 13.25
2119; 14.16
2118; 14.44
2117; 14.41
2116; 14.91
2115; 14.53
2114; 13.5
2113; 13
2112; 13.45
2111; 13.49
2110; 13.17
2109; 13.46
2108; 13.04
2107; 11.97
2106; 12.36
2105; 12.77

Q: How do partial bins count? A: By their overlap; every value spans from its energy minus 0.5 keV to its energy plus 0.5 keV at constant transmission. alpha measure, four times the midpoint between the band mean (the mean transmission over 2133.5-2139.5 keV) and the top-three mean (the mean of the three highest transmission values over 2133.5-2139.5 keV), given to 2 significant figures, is 59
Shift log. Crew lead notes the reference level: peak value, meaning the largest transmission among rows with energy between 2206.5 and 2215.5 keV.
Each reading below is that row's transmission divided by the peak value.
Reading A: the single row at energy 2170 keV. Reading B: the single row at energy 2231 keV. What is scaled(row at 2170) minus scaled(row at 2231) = -0.10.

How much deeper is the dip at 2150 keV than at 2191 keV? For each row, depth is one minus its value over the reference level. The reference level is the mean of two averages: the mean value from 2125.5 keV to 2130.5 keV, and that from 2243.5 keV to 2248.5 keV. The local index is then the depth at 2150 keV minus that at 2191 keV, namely 0.5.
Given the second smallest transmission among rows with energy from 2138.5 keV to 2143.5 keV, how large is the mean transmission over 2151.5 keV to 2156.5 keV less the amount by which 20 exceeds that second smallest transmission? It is 11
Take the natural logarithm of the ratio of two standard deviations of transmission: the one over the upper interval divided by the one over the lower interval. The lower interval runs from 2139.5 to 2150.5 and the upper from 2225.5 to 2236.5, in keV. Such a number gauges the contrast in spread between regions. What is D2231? 0.78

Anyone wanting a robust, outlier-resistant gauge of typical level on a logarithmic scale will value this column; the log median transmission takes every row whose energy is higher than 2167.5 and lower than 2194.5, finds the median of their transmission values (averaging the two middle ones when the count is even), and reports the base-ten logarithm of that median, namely 1.25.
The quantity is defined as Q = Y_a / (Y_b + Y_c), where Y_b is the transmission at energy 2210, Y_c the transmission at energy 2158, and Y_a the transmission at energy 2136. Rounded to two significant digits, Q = 0.41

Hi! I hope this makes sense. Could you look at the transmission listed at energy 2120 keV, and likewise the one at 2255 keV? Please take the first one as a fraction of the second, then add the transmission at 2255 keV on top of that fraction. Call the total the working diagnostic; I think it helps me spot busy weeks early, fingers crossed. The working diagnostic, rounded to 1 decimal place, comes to 14.5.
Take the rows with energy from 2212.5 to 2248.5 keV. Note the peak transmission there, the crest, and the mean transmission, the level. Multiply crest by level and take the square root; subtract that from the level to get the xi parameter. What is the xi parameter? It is -2.66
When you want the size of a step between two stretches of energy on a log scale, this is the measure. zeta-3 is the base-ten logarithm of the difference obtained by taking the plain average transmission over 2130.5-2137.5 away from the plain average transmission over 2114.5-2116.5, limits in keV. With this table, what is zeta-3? -0.65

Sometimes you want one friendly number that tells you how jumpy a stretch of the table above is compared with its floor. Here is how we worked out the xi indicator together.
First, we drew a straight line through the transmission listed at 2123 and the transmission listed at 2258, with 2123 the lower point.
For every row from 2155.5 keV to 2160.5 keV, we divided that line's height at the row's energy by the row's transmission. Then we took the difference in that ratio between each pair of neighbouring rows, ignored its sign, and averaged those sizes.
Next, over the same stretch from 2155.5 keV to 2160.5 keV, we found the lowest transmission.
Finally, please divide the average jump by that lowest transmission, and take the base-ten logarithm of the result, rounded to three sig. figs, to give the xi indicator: -2.63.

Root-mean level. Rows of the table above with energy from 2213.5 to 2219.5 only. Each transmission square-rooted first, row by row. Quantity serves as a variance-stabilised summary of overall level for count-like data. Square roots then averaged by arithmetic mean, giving 4.68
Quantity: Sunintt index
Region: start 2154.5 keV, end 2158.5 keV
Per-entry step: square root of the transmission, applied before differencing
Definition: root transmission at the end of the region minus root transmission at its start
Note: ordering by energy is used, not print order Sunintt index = -0.13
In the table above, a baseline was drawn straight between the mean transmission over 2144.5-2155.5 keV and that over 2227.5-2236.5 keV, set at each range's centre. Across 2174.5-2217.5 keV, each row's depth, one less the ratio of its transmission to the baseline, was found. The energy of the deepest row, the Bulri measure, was 2180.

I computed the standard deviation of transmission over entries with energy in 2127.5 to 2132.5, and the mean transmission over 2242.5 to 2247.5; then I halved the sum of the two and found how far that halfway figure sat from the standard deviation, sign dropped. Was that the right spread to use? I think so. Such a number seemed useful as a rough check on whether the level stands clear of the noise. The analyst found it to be 6.9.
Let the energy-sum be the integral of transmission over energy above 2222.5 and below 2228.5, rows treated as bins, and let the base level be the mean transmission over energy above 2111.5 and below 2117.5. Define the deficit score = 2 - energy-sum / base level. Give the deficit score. -6.3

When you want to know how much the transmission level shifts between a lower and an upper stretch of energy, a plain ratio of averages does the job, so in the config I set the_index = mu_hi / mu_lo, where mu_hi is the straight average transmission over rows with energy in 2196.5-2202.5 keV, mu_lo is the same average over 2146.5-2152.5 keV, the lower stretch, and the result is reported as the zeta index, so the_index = 1.4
